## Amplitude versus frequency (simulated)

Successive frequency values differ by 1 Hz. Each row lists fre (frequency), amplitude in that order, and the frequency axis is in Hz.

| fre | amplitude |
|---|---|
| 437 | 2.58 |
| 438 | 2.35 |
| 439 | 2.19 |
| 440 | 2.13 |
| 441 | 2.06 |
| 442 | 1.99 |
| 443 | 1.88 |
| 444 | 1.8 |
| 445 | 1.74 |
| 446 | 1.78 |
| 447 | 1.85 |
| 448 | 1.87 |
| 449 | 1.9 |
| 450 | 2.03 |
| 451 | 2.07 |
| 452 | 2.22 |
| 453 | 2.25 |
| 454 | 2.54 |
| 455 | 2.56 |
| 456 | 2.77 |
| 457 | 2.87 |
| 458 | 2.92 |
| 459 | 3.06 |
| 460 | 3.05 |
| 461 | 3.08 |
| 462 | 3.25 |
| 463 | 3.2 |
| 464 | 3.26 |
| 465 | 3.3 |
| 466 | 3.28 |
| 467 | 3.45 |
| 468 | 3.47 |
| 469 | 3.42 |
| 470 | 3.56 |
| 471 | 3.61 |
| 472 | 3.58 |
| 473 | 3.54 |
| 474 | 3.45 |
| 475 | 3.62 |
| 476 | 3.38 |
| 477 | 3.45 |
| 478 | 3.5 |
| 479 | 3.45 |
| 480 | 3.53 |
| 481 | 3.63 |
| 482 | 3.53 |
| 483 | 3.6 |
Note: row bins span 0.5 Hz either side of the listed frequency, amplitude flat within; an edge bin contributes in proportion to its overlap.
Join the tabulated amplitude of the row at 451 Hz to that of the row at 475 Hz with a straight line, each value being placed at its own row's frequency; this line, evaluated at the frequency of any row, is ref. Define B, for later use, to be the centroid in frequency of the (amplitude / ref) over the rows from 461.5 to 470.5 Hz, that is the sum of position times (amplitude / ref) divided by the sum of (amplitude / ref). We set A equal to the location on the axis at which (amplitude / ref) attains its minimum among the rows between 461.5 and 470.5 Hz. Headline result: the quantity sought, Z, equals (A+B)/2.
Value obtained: 467.5 Hz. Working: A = 469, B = 465.9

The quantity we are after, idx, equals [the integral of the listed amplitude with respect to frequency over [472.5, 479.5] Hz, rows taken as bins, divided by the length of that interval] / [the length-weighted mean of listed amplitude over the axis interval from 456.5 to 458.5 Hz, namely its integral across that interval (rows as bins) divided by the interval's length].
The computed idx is 1.2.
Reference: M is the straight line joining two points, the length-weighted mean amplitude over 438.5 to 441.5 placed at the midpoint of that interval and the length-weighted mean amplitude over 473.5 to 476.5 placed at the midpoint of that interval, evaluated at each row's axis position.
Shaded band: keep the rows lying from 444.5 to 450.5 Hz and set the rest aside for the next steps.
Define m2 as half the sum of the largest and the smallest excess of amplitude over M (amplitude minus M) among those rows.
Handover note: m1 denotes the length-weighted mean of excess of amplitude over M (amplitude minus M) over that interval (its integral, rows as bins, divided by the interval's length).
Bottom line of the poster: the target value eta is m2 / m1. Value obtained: 0.96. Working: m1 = -0.56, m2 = -0.5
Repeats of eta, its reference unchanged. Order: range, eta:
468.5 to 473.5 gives 0.97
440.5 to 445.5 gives 0.98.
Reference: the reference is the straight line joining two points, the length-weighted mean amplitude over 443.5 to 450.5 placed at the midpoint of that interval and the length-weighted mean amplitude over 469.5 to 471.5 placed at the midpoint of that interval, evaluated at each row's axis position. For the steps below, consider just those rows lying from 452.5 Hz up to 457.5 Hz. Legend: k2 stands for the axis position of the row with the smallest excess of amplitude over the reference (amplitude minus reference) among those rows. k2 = 453 Hz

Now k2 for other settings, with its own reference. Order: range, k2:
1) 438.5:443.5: 443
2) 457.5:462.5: 461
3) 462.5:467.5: 466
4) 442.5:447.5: 447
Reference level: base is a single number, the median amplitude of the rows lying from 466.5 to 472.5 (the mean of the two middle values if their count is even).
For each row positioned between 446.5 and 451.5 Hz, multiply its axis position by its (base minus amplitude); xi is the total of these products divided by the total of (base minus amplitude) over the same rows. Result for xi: 448.9 Hz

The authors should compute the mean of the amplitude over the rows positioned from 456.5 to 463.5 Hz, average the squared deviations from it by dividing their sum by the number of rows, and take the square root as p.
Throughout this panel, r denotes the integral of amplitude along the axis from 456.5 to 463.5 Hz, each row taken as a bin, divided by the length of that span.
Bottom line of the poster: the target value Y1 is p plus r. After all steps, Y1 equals 3.2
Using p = 0.13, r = 3.1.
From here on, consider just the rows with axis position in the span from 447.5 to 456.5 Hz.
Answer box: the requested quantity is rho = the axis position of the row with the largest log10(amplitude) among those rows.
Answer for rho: 456 Hz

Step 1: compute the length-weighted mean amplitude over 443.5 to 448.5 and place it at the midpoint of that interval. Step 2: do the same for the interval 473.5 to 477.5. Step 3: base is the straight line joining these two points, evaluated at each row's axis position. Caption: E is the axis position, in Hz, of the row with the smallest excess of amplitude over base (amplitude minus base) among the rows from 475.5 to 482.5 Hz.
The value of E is 482 Hz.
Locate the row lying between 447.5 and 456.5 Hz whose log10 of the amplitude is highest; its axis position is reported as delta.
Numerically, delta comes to 456 Hz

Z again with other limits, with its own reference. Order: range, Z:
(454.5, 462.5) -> 456.8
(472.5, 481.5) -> 477.9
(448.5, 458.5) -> 451.3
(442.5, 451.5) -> 447.9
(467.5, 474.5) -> 472.5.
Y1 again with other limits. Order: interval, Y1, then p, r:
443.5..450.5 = 1.9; 0.09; 1.9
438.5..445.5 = 2.1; 0.16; 2.0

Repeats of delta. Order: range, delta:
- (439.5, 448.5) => 440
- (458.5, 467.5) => 467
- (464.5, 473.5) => 471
